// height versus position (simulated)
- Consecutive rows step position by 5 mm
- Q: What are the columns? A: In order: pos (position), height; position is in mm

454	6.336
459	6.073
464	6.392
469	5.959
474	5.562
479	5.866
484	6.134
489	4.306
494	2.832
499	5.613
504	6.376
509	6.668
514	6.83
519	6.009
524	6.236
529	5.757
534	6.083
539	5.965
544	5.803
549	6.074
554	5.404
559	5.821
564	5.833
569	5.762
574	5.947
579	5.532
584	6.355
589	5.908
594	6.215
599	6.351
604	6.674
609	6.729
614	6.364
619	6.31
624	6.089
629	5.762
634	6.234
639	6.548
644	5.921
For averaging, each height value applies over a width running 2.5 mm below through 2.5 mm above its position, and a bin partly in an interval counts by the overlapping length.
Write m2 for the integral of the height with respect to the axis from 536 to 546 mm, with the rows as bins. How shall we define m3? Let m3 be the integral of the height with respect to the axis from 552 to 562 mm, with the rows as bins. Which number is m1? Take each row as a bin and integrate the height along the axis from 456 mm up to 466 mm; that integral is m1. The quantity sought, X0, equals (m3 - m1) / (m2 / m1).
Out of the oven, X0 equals -6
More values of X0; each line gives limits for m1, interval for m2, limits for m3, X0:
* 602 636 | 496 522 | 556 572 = -161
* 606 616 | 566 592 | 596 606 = 0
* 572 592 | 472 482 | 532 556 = 46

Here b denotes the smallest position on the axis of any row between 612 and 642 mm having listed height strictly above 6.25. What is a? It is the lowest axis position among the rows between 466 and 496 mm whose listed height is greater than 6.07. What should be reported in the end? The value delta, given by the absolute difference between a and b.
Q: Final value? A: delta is 130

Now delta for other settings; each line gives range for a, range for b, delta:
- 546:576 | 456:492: 85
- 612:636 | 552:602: 30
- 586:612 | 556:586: 10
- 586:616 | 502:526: 90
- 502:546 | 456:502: 40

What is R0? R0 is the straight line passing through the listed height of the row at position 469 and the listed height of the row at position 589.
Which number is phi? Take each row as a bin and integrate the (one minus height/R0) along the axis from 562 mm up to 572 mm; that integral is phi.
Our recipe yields 0.2 mm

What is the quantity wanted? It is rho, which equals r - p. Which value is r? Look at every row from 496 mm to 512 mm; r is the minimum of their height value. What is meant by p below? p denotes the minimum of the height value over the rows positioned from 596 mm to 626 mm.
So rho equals -0.5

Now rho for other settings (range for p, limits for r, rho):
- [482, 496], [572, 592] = 2.7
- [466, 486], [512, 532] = 0.2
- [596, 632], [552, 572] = -0.4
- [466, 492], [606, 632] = 1.5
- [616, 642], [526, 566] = -0.4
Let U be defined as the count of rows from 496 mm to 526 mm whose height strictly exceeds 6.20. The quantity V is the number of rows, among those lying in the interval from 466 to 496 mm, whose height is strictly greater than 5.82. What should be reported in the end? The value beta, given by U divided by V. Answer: 1.33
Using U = 4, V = 3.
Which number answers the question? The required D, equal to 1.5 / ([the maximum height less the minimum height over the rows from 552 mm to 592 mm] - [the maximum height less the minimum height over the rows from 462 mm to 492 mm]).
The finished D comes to -1.3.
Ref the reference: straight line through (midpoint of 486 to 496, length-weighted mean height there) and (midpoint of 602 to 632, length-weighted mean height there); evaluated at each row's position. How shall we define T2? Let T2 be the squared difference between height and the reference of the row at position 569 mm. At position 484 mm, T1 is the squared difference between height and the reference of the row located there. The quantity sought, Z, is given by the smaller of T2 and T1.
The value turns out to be 0.2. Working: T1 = 6.5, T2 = 0.2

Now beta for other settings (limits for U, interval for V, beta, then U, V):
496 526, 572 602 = 0.80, 4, 5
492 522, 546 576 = 0.75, 3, 4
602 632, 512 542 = 0.80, 4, 5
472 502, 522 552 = 0.00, 0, 4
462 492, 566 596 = 0.25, 1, 4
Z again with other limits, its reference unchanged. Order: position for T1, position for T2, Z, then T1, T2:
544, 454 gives 1.0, 1.0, 11.3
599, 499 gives 0.2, 0.2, 2.9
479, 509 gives 5.7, 5.7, 6.6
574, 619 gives 0.0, 0.3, 0.0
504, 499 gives 2.9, 5.6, 2.9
